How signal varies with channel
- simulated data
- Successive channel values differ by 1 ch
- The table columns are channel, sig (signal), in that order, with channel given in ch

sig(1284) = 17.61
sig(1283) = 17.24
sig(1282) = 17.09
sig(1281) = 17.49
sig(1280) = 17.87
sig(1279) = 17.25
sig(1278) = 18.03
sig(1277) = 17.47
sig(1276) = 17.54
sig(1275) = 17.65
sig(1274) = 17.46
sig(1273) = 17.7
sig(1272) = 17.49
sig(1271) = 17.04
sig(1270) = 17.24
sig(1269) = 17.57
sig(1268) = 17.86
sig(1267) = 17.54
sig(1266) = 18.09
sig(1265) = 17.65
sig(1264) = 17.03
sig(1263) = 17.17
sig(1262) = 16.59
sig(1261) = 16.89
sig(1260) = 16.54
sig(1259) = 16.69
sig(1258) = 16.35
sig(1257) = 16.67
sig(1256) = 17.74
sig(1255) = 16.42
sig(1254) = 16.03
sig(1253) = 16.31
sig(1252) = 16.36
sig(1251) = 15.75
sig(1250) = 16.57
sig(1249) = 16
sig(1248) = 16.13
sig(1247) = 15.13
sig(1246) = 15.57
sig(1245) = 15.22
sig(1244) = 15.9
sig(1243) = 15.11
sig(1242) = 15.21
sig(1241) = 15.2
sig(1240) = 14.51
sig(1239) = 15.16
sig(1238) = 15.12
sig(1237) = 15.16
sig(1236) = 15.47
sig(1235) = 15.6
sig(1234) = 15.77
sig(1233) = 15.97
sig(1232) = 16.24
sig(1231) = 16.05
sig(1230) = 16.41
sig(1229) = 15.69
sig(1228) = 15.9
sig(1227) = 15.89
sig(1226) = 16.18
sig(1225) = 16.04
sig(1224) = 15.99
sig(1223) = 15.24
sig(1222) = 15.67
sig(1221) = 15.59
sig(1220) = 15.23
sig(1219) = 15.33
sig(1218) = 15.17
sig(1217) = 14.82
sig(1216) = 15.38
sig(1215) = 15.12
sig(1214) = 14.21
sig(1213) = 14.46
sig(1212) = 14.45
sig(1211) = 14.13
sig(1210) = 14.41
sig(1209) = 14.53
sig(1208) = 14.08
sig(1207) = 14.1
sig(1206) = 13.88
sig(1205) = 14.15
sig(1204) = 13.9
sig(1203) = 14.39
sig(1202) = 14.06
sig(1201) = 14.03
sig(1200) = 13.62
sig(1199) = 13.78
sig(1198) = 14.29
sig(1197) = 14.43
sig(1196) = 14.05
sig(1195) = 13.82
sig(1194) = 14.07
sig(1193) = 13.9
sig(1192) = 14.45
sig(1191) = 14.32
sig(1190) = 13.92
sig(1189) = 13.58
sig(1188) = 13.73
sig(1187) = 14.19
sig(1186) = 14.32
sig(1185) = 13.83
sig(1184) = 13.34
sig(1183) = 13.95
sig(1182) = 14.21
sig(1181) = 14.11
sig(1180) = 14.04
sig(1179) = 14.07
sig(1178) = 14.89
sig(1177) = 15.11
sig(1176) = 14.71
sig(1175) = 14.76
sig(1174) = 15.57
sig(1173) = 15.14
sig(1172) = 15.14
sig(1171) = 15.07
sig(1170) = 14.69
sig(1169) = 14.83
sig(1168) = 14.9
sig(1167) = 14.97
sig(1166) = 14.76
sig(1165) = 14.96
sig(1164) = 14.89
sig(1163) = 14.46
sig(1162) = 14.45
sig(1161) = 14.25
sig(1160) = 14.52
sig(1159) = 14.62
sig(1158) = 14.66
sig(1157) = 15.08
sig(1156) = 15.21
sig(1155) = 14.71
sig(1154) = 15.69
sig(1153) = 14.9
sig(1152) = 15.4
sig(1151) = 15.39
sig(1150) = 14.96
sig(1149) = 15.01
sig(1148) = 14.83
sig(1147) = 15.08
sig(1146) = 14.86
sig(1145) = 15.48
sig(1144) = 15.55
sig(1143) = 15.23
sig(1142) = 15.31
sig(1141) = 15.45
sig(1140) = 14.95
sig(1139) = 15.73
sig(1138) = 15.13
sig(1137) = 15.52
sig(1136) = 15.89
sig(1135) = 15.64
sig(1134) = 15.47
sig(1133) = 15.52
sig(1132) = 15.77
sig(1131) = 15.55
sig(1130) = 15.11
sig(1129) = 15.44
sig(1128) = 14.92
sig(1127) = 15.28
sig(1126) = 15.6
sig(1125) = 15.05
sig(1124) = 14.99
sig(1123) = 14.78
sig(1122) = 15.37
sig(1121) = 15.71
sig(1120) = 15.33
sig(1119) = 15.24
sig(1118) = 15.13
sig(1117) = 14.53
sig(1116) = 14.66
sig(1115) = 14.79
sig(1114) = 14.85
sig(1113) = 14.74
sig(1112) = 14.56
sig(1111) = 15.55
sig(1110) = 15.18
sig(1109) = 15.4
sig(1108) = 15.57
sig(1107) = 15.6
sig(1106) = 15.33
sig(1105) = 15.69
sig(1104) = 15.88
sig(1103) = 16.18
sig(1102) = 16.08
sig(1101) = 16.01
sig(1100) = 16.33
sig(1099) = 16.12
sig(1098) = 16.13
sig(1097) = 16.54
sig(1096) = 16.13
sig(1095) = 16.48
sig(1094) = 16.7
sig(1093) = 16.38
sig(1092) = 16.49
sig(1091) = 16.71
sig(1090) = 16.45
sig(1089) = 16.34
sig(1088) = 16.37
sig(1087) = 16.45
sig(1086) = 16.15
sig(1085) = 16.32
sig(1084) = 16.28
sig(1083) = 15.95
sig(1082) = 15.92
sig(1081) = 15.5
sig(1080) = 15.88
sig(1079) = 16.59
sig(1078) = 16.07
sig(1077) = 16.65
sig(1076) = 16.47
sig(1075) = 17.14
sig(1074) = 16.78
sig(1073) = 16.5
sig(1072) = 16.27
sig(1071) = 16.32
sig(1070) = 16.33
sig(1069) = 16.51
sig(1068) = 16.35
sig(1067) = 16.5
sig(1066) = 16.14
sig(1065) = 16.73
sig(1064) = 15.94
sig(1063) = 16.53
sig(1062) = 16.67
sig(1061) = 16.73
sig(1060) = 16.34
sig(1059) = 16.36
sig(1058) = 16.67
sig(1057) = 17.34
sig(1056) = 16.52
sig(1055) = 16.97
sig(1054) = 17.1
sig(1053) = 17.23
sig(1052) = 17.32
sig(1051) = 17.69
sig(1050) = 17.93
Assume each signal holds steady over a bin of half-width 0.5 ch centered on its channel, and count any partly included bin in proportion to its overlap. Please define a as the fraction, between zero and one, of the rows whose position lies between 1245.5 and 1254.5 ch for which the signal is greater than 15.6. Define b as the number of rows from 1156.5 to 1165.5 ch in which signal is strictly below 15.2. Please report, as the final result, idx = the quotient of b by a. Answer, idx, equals 11.6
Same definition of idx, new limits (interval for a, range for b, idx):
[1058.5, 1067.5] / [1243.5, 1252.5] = 1.0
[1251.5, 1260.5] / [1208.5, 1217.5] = 8.0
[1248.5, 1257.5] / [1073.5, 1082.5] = 0.0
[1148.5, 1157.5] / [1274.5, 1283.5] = 0.0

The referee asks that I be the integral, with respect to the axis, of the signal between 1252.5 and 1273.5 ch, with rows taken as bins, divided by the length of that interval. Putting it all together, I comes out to 17.1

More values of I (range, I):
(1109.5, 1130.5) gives 15.1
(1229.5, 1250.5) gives 15.6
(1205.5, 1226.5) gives 15.0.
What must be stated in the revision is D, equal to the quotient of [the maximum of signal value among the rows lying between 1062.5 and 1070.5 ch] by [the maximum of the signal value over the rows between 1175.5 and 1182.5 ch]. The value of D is 1.11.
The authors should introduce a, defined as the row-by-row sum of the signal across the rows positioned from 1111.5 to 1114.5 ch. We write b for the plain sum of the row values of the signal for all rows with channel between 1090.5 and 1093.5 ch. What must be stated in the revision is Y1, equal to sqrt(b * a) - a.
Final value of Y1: 2.6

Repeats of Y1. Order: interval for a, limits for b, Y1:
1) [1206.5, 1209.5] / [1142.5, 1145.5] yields 1.7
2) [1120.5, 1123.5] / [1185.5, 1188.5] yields -1.8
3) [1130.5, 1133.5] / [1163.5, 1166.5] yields -1.1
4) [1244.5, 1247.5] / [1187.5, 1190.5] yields -2.4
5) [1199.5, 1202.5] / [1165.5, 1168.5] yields 1.4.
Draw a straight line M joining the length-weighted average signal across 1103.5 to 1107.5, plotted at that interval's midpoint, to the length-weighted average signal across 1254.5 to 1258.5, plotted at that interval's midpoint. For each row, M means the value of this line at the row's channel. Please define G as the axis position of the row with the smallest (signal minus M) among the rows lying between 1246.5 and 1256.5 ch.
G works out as 1247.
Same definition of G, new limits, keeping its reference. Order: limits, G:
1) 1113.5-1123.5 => 1117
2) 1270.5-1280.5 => 1271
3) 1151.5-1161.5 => 1161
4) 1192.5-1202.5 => 1200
